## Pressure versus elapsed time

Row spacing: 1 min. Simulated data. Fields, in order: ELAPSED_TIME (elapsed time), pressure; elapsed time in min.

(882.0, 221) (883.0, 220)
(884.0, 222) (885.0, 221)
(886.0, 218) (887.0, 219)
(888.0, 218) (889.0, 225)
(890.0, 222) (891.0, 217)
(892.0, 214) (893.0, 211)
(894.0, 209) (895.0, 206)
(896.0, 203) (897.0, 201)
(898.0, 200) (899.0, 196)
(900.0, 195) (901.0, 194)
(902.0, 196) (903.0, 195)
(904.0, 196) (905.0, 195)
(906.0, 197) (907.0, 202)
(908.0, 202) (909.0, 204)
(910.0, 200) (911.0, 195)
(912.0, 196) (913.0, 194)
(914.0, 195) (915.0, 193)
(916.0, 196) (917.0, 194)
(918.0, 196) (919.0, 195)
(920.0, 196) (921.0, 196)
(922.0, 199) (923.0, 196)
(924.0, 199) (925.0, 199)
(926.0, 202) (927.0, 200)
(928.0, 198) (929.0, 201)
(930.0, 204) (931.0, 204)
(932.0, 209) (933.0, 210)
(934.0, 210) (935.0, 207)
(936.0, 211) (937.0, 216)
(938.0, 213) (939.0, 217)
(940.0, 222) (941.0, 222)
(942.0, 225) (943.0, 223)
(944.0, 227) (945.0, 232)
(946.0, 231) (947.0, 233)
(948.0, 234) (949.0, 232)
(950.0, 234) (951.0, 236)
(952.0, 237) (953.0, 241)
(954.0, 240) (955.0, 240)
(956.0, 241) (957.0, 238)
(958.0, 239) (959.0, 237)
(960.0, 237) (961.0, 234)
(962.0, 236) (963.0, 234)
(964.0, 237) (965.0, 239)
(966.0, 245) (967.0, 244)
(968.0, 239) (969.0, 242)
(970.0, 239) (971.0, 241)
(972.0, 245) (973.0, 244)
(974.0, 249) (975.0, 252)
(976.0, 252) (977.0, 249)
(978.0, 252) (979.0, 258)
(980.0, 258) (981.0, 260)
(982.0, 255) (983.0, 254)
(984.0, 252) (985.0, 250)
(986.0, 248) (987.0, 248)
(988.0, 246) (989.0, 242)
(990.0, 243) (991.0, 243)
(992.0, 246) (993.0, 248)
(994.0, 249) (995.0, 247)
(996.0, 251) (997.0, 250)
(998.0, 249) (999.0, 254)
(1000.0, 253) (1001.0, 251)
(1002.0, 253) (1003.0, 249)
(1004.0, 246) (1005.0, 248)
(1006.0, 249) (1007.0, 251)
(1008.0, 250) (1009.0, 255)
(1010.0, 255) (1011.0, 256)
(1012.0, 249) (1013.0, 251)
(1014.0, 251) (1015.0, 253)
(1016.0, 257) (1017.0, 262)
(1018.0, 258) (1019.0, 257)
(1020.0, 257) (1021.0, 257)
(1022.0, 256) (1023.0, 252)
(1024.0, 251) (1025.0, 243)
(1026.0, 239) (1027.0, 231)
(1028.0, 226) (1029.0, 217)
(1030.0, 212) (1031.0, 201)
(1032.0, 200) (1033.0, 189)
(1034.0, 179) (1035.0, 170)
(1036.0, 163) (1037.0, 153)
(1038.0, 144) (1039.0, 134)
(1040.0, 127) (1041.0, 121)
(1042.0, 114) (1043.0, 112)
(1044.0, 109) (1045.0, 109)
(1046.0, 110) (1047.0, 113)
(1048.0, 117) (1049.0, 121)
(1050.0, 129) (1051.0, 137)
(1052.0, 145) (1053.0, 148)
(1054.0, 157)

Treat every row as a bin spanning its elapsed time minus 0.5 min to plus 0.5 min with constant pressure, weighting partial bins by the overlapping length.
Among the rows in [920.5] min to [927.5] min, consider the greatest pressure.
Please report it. 202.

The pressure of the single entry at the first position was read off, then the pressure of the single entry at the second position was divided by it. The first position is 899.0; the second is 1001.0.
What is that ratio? 1.28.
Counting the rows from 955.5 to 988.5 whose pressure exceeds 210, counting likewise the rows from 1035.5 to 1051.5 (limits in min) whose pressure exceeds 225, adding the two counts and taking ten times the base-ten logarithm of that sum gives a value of 15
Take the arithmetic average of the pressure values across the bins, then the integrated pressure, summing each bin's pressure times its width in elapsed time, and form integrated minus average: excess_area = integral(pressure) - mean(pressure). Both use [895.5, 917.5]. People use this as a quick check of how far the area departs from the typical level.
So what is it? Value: 4142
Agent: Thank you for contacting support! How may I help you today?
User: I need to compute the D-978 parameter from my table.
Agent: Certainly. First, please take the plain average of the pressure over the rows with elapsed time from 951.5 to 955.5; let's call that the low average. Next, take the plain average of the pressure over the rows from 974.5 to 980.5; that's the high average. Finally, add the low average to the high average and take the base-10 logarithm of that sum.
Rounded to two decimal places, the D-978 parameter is 2.69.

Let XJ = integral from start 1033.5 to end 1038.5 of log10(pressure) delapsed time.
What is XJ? 11.0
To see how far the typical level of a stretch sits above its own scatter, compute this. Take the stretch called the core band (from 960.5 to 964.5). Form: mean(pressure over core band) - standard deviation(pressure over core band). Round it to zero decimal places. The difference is 234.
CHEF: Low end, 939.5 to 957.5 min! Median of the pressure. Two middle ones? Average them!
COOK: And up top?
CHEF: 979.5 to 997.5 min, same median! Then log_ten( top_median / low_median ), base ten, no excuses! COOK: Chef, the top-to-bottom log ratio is 0.027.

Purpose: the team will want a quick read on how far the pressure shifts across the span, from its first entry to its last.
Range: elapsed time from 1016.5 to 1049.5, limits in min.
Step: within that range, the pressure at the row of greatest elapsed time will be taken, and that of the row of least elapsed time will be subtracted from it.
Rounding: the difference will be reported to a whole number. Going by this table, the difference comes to -141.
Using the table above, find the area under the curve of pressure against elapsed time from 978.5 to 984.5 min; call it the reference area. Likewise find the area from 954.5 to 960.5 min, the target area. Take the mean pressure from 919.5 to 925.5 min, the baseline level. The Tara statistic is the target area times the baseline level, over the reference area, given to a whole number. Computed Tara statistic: 184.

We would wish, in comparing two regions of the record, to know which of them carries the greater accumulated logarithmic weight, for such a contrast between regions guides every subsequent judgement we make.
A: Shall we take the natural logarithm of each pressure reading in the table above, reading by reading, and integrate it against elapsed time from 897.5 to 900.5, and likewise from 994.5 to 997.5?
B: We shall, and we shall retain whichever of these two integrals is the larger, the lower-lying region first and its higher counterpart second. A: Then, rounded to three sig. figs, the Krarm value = 16.6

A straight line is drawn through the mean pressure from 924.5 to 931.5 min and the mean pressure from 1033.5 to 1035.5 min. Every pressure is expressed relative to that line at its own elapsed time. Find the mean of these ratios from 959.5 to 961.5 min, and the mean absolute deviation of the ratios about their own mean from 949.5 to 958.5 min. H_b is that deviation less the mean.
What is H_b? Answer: -1.21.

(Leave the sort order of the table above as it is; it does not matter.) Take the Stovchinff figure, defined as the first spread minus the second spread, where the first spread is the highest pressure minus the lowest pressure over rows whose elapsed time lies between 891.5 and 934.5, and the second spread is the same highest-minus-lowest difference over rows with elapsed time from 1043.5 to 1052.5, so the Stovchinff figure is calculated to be -15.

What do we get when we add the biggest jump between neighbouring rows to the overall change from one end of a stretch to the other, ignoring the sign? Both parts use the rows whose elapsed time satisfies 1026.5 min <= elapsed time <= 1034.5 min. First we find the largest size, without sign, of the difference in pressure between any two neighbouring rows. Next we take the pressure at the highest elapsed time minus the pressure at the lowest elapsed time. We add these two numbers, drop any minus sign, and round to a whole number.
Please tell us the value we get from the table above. 41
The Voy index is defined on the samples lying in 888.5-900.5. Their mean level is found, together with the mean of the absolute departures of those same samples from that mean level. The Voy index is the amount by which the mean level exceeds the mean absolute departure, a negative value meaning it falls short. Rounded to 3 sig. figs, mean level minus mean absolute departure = 200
